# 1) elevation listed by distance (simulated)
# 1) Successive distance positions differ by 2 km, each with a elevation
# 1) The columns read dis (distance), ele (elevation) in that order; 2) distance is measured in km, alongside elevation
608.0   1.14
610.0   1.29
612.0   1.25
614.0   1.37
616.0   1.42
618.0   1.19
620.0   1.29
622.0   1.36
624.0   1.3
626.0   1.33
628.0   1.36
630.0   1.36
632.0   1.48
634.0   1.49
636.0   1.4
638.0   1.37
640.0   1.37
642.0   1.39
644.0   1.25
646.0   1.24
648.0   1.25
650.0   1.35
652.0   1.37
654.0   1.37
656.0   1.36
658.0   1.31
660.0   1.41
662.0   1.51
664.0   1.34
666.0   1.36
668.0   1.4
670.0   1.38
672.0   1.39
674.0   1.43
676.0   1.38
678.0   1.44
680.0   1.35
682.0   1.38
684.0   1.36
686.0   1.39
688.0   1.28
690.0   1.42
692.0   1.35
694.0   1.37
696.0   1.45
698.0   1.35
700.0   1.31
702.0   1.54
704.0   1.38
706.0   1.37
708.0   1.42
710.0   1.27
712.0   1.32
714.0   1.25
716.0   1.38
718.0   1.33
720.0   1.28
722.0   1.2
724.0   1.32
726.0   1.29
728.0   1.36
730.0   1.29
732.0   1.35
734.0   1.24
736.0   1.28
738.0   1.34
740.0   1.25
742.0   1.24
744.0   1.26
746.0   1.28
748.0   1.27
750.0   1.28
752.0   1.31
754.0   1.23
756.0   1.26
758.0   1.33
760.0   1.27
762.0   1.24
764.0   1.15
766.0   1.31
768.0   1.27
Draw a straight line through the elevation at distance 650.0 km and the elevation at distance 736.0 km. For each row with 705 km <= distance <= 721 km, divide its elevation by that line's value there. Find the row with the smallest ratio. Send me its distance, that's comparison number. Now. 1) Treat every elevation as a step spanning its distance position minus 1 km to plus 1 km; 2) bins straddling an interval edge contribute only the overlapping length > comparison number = 714.0 km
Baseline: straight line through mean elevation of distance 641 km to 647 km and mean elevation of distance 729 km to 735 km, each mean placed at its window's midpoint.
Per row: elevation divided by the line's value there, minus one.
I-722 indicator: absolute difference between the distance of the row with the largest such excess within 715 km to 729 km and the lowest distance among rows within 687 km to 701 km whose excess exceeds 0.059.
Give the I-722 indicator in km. 26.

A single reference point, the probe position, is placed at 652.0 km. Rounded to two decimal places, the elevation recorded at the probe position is 1.37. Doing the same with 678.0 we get 1.44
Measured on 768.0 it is 1.27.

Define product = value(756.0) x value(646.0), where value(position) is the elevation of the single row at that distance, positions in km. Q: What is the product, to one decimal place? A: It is 1.6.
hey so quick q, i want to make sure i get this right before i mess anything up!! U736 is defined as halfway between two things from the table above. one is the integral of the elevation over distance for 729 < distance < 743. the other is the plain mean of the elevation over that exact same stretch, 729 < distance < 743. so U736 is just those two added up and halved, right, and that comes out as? 10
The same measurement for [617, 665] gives 33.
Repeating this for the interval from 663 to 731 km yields 47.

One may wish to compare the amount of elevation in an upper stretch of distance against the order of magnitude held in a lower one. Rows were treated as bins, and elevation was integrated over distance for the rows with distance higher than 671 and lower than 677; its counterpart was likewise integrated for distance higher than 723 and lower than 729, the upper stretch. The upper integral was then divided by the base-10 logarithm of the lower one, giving 8.59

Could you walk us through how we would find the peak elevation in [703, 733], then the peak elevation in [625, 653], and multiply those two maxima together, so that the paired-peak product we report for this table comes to 2.12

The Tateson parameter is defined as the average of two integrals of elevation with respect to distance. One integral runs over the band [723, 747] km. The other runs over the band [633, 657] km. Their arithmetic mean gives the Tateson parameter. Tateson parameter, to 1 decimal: 31.7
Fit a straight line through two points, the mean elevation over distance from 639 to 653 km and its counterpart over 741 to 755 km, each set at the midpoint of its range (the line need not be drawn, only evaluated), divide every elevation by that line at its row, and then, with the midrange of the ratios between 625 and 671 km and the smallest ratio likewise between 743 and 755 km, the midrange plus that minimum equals 2.020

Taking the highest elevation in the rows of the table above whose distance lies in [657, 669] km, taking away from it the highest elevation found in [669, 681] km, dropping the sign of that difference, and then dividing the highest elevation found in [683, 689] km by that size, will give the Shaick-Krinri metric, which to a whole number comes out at 20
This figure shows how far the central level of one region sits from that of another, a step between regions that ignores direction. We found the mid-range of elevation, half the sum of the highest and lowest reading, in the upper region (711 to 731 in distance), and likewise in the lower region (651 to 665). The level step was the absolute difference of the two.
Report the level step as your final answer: 0.120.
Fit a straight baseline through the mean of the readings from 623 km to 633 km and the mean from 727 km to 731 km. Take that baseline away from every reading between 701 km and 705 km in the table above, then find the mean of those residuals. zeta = 0.12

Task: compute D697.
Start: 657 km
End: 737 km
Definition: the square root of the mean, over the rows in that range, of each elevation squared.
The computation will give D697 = 1.36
